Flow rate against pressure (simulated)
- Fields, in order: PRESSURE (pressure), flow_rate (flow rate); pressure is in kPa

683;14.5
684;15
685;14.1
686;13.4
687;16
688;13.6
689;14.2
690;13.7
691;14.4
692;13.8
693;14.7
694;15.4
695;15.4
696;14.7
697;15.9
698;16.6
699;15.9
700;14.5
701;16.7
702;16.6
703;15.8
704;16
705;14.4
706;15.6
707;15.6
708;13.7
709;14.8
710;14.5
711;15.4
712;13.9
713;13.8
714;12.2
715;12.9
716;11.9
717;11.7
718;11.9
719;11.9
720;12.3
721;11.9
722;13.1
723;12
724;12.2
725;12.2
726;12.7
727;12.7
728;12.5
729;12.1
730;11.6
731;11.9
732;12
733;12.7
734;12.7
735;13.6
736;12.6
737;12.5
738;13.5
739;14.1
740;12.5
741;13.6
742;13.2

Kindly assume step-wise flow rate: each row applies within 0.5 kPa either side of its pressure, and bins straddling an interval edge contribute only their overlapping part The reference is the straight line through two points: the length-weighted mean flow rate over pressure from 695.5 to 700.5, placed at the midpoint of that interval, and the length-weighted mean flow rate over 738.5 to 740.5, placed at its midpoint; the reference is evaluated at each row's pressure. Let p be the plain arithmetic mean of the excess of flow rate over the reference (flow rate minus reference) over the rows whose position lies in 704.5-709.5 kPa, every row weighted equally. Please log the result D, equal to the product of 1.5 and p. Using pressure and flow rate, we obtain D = -0.3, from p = -0.2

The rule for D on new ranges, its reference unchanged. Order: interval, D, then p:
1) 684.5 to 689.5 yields -2.8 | -1.8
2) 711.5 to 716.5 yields -2.6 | -1.7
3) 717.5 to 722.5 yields -3.2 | -2.1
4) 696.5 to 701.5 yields 0.7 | 0.5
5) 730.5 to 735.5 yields -1.6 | -1.1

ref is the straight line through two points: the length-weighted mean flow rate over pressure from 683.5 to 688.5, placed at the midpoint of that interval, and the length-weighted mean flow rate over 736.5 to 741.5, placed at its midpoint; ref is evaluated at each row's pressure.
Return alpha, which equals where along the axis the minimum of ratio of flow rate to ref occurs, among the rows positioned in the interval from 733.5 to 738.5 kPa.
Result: 737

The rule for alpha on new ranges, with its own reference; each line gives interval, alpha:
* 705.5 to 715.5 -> 714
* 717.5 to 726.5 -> 718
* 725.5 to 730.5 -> 730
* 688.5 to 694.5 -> 690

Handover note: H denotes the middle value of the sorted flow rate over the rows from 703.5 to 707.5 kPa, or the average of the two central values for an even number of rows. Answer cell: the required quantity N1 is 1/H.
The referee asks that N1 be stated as 0.064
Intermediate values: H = 16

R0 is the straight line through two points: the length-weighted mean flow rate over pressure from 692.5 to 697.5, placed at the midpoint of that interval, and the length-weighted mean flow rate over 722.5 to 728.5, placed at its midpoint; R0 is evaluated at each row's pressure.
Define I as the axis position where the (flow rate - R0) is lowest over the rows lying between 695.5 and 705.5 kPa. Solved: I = 696 kPa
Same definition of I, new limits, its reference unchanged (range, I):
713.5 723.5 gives 717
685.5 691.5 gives 686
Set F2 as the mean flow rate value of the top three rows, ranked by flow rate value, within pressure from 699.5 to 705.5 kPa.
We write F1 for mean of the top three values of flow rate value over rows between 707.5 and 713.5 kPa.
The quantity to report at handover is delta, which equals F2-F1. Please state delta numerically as 1.5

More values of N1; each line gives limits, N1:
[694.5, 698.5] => 0.064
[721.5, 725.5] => 0.082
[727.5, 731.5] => 0.083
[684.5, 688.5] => 0.072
